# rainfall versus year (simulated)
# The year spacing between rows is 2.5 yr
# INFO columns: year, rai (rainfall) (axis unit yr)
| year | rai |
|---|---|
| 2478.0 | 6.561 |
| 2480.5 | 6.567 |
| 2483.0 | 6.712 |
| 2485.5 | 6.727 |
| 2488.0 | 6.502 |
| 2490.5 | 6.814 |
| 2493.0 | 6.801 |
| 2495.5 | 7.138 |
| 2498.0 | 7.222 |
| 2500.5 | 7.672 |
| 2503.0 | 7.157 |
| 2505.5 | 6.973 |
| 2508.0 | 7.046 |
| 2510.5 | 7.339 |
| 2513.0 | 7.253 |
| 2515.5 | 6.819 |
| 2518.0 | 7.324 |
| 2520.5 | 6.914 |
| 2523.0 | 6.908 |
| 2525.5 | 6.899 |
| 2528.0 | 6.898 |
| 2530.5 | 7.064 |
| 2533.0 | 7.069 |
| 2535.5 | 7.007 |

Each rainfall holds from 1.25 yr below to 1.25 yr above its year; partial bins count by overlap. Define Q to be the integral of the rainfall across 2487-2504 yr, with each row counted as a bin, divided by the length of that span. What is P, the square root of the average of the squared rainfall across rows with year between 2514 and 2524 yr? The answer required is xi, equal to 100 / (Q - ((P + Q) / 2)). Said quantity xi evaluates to 3570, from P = 6.99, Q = 7.05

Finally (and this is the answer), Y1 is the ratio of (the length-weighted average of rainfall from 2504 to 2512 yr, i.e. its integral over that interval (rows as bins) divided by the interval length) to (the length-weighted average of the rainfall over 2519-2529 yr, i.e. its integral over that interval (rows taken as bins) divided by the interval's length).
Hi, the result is 1.03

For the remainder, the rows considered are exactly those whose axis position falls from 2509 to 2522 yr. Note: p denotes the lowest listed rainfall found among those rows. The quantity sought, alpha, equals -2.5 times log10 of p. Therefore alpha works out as -2.08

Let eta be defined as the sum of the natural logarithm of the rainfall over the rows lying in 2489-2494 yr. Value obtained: 3.84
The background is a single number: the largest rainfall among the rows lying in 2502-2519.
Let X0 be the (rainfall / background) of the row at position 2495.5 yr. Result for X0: 0.97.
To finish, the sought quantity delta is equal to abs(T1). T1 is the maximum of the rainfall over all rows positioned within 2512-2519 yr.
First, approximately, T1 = 7.324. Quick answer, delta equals 7.3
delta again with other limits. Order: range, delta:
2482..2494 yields 6.8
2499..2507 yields 7.7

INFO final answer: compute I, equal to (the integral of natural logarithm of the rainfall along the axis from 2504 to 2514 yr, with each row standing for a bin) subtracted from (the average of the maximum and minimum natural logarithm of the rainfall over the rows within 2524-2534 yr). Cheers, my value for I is -17.7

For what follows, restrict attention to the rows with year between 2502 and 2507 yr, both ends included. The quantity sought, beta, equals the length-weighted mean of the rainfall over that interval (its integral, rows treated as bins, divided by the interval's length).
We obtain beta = 7.06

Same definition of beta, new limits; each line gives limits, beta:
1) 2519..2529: 6.92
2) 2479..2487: 6.66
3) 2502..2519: 7.13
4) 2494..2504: 7.29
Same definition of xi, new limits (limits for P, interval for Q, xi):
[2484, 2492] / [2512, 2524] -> 556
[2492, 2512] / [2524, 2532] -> -923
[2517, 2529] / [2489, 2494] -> -1010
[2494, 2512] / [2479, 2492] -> -358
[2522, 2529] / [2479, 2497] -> -1368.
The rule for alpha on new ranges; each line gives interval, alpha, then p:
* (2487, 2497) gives -2.03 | 6.502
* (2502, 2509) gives -2.11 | 6.973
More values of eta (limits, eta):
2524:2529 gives 3.86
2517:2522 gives 3.92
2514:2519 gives 3.91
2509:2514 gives 3.97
